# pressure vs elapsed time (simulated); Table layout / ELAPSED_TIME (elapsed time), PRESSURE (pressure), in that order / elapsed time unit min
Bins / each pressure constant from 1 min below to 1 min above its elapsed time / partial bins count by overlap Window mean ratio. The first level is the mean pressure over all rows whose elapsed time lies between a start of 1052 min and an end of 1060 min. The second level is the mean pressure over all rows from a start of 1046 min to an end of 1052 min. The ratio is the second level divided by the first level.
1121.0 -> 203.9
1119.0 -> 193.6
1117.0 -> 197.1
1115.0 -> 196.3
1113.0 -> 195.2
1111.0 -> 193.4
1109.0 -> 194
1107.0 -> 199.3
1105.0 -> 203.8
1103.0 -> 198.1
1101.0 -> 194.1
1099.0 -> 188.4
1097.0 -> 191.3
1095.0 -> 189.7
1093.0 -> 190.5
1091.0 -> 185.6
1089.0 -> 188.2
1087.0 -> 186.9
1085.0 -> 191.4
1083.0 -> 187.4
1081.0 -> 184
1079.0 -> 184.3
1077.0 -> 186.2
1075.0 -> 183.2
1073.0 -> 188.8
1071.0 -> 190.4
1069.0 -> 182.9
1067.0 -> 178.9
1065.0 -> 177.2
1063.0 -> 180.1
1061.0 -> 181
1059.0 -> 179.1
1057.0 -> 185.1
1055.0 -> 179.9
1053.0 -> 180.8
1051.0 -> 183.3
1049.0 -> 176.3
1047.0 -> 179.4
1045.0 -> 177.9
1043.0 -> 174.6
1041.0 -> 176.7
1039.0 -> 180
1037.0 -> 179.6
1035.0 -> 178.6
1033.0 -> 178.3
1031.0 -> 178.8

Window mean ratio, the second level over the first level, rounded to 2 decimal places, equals 0.99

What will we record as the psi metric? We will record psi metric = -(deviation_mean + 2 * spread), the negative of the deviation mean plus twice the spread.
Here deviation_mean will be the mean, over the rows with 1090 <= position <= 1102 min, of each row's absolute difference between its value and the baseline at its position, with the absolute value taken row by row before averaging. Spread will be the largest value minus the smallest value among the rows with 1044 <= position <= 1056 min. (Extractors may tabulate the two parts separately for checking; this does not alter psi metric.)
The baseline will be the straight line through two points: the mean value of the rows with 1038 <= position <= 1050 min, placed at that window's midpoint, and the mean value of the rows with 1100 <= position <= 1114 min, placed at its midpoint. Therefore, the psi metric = -17.5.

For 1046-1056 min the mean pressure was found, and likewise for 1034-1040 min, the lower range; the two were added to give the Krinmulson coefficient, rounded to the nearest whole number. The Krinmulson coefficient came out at 359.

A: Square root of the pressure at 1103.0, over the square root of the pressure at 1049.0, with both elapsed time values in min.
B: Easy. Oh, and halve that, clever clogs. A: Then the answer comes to 0.530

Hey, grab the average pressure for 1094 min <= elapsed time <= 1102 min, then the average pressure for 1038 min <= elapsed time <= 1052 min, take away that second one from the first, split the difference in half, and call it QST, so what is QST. 6.3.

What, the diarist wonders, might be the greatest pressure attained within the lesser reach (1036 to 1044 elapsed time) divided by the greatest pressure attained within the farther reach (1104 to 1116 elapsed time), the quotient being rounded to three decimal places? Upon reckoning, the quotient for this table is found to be 0.883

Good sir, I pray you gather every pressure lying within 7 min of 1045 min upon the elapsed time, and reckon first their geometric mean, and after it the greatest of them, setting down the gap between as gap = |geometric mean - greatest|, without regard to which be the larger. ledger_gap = 5.0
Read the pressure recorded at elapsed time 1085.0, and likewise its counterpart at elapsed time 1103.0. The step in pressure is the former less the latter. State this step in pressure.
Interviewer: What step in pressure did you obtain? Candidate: -7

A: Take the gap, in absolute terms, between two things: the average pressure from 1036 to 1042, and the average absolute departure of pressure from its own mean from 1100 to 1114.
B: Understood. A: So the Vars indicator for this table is 176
